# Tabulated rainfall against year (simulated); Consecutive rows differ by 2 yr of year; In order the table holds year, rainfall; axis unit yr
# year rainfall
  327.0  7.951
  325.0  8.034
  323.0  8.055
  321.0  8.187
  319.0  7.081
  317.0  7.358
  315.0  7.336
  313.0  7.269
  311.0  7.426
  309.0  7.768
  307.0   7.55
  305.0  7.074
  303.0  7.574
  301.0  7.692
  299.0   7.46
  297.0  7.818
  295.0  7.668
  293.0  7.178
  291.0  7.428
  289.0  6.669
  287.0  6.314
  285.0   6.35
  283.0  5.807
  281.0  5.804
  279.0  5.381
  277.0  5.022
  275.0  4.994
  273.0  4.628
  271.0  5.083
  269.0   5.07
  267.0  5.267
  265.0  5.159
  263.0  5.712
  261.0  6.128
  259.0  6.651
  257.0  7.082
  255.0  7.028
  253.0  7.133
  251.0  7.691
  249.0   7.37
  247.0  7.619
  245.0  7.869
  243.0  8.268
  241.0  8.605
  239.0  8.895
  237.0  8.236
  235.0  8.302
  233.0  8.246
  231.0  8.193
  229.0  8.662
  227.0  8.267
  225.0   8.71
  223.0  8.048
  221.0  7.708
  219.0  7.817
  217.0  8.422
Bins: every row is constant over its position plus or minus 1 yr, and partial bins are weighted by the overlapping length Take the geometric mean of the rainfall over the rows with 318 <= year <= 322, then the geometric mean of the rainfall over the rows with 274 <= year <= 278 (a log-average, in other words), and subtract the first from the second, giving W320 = -2.6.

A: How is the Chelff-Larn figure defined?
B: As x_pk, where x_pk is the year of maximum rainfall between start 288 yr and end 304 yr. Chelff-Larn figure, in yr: 297.0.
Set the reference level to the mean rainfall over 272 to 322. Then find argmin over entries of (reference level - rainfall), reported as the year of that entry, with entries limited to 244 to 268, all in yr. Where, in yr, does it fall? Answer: 245.0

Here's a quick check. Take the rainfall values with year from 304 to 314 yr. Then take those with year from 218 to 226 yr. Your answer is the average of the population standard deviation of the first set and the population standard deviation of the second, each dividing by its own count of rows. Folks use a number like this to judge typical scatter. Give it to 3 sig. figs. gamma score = 0.313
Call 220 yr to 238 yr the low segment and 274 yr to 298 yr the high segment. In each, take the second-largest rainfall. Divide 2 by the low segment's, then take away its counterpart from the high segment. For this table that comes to -7.4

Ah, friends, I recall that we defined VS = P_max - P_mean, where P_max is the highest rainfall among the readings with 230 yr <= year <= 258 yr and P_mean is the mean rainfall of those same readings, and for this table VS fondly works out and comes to 1.0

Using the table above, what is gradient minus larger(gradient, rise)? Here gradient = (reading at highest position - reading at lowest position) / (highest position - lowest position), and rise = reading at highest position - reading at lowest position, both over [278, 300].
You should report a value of -2.0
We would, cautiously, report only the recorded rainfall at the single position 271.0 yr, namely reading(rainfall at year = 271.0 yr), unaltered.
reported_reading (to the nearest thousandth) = 5.083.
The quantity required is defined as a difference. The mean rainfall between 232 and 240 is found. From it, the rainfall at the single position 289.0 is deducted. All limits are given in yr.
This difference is 1.8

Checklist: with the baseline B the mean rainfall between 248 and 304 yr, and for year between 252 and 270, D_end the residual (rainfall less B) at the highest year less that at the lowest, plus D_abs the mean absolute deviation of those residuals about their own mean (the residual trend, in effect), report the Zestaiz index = -1.3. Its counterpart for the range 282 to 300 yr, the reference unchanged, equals 2.3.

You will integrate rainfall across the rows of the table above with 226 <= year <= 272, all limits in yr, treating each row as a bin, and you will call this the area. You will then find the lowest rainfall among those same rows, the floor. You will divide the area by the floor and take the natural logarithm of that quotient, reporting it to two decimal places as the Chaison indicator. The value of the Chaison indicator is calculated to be 4.19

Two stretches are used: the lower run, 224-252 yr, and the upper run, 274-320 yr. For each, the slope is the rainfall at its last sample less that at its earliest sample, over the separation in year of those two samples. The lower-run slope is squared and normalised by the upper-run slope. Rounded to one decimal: 0.0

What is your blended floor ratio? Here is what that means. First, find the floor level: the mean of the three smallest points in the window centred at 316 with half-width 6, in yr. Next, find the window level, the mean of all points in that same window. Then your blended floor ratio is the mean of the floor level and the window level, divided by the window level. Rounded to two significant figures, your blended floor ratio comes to 0.99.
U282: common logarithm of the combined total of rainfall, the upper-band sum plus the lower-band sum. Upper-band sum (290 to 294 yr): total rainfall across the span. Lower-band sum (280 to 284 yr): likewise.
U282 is 1.42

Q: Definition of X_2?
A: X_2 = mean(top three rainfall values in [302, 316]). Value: 7.6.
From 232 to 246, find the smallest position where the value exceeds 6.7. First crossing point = 233.0 yr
